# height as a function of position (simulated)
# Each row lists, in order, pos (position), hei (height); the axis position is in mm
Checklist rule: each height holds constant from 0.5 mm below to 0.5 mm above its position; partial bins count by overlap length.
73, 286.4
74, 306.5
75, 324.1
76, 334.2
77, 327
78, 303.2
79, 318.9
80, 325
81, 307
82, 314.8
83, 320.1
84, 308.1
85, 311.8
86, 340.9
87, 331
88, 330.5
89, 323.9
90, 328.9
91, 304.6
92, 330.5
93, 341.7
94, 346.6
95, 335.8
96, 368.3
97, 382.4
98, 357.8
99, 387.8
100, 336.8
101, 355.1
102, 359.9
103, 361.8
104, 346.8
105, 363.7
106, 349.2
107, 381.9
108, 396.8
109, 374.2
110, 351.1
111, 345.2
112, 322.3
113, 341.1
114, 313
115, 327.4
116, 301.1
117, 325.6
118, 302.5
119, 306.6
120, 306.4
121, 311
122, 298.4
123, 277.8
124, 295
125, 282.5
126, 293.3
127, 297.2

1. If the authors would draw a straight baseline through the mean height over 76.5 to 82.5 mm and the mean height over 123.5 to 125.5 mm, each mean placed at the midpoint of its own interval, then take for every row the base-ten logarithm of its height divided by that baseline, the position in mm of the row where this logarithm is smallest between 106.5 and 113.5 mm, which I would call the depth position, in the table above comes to 112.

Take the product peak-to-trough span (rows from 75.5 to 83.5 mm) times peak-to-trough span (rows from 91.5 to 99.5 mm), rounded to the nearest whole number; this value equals 1776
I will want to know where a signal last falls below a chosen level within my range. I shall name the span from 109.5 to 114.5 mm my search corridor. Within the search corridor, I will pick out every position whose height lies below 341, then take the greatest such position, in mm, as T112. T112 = 114 mm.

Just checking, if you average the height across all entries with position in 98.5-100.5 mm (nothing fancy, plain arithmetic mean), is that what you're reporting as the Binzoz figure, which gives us 362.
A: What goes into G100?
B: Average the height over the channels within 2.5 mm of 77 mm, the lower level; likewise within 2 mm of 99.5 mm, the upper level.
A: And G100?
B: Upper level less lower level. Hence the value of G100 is 38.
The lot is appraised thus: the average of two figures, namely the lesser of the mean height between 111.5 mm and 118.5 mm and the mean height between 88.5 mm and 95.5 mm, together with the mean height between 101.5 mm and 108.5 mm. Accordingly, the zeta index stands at 342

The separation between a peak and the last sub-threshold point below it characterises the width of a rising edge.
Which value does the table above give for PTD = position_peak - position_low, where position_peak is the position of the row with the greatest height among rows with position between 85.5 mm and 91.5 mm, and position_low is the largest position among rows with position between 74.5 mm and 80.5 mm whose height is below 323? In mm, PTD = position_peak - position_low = 7 mm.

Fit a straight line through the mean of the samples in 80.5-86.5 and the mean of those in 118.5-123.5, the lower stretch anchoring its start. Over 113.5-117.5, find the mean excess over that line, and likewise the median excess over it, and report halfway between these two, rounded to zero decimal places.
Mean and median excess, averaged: 15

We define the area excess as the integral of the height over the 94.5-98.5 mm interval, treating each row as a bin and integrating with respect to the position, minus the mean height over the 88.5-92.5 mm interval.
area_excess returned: 1122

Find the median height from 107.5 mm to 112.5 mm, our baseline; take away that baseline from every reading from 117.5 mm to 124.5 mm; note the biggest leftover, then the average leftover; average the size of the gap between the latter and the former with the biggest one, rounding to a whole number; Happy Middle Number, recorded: -14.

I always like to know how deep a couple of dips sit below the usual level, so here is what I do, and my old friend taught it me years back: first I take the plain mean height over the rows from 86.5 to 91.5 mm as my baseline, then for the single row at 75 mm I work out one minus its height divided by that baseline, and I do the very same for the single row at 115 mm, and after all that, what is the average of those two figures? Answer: -0.006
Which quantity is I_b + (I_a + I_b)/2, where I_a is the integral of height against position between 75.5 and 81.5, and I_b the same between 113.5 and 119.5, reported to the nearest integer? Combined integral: 3772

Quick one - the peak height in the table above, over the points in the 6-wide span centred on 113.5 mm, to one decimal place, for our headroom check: 345.2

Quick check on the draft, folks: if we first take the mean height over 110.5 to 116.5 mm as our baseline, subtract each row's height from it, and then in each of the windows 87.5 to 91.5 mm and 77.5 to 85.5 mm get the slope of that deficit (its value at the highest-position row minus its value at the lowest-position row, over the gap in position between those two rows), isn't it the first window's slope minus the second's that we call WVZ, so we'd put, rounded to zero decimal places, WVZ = 10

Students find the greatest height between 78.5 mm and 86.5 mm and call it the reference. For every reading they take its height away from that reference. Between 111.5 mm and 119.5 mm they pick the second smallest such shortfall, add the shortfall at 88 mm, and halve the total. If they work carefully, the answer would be 12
